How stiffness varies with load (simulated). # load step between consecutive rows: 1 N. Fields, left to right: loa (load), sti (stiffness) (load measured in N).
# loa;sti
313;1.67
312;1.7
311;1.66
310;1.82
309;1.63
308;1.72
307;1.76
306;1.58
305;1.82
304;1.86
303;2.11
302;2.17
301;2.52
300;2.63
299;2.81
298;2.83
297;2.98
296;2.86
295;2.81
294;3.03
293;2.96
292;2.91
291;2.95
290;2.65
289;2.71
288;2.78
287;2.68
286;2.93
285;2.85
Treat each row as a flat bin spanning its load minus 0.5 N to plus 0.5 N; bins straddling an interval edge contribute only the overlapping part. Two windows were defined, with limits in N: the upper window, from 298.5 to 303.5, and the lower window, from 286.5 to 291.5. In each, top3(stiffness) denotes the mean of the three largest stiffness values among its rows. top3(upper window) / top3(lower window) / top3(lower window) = 0.335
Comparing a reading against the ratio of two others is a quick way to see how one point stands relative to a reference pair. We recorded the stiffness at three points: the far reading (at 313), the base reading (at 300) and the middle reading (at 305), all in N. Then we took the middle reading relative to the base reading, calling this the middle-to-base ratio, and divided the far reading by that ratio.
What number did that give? 2.4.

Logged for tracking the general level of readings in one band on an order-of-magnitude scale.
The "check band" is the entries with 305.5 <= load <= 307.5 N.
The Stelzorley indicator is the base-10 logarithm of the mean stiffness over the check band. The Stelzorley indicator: 0.22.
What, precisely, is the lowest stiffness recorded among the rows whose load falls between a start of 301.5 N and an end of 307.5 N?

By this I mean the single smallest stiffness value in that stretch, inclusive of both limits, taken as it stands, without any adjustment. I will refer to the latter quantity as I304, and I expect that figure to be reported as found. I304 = 1.58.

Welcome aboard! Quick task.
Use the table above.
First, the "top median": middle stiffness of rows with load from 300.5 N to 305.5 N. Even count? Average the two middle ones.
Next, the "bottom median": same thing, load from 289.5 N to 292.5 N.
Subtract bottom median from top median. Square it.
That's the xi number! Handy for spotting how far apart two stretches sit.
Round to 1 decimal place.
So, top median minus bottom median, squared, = 0.6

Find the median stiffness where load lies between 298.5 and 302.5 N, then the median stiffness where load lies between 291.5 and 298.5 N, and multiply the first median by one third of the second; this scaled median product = 2.5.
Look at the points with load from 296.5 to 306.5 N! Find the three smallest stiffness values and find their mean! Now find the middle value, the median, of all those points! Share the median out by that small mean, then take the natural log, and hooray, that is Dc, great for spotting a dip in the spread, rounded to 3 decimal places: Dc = 0.291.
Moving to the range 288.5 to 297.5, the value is 0.066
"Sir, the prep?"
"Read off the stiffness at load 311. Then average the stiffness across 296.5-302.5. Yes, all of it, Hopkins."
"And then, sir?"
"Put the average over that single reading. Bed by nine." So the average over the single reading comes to 1.60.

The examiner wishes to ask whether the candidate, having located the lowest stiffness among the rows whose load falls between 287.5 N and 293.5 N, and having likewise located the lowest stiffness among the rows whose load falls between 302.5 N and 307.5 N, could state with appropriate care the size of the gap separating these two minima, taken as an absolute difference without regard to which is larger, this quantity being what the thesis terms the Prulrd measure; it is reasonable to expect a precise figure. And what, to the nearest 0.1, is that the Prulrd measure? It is 1.1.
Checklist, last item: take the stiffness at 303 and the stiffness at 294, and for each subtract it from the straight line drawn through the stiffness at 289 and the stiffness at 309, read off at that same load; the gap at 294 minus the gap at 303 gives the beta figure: -0.43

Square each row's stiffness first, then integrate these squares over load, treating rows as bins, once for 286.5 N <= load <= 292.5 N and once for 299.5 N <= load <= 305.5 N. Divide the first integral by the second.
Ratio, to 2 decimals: 1.59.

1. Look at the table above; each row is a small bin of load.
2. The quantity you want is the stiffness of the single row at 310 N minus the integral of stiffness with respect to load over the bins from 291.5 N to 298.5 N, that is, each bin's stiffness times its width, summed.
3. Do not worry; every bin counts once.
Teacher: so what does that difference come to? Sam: -18.6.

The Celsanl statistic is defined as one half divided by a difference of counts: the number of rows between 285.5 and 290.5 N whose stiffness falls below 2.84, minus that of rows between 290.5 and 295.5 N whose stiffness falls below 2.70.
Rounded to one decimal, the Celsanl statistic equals 0.1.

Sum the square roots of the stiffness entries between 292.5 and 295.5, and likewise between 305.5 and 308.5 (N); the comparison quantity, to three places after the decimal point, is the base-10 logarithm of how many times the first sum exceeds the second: 0.120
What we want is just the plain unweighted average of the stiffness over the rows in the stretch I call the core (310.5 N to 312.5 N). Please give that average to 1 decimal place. 1.7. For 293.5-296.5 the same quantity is 2.9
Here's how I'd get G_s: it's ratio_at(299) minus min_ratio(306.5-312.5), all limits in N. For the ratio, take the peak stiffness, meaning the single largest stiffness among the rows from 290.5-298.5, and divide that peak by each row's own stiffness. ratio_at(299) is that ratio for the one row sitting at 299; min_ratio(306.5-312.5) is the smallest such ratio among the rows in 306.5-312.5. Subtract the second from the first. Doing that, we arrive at -0.59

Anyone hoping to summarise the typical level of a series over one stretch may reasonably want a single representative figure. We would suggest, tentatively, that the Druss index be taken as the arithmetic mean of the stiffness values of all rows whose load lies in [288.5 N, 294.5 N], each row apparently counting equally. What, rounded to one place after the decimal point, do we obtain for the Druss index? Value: 2.9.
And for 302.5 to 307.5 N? 1.8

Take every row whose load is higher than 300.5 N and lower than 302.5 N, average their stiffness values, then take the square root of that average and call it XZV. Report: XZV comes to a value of 1.5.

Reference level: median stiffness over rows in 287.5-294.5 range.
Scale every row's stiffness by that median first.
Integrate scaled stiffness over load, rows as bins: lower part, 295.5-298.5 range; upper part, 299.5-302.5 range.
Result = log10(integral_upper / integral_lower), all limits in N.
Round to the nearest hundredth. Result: -0.07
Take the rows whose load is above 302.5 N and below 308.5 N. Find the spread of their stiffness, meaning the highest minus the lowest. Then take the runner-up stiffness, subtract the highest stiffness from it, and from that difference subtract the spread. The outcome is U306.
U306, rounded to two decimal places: -0.78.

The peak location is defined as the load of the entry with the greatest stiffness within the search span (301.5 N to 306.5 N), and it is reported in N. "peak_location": 302 N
